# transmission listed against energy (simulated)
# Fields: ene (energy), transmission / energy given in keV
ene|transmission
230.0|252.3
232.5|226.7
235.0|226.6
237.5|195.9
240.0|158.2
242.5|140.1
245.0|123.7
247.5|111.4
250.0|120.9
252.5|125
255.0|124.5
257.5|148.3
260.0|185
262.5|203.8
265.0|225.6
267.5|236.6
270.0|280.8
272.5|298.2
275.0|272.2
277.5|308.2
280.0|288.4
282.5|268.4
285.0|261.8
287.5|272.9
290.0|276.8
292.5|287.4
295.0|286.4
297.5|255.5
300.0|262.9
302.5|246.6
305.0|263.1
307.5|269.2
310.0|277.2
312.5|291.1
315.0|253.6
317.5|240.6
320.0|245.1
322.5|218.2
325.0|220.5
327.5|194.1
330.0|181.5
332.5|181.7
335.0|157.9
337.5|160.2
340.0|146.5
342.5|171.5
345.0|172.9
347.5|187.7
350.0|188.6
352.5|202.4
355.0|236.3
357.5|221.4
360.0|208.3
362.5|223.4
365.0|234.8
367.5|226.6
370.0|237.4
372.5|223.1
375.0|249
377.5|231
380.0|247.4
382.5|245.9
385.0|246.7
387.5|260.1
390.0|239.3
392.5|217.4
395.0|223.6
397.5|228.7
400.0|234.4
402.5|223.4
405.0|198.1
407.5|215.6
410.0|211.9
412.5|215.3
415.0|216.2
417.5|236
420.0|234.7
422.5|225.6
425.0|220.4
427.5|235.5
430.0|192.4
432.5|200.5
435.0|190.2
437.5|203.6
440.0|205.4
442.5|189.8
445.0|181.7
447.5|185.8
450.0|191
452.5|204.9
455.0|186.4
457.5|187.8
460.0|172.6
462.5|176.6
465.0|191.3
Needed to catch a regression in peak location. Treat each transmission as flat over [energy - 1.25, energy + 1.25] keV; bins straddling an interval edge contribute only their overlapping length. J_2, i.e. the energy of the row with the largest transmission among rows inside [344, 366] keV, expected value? 355.0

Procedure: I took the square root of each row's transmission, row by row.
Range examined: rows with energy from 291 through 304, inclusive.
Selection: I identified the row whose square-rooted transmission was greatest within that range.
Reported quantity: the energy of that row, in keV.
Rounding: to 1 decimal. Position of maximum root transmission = 292.5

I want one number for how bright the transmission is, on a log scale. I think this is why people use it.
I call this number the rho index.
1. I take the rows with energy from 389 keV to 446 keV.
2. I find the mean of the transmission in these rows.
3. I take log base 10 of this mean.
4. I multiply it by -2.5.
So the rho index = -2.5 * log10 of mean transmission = -5.83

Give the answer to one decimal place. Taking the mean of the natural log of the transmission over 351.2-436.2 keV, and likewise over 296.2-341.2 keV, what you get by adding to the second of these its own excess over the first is 5.4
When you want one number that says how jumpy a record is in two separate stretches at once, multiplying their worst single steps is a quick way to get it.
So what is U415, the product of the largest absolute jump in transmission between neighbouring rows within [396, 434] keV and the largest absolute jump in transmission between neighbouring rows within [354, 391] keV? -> 1116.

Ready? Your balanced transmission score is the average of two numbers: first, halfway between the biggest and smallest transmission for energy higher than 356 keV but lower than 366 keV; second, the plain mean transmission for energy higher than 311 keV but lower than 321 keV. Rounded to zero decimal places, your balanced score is 240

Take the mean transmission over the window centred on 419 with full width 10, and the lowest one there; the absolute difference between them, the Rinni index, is 12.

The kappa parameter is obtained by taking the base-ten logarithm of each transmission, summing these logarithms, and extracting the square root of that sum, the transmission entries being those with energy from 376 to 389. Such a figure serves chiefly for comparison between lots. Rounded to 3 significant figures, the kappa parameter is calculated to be 3.46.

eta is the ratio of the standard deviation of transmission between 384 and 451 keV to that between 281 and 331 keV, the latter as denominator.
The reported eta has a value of 0.7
